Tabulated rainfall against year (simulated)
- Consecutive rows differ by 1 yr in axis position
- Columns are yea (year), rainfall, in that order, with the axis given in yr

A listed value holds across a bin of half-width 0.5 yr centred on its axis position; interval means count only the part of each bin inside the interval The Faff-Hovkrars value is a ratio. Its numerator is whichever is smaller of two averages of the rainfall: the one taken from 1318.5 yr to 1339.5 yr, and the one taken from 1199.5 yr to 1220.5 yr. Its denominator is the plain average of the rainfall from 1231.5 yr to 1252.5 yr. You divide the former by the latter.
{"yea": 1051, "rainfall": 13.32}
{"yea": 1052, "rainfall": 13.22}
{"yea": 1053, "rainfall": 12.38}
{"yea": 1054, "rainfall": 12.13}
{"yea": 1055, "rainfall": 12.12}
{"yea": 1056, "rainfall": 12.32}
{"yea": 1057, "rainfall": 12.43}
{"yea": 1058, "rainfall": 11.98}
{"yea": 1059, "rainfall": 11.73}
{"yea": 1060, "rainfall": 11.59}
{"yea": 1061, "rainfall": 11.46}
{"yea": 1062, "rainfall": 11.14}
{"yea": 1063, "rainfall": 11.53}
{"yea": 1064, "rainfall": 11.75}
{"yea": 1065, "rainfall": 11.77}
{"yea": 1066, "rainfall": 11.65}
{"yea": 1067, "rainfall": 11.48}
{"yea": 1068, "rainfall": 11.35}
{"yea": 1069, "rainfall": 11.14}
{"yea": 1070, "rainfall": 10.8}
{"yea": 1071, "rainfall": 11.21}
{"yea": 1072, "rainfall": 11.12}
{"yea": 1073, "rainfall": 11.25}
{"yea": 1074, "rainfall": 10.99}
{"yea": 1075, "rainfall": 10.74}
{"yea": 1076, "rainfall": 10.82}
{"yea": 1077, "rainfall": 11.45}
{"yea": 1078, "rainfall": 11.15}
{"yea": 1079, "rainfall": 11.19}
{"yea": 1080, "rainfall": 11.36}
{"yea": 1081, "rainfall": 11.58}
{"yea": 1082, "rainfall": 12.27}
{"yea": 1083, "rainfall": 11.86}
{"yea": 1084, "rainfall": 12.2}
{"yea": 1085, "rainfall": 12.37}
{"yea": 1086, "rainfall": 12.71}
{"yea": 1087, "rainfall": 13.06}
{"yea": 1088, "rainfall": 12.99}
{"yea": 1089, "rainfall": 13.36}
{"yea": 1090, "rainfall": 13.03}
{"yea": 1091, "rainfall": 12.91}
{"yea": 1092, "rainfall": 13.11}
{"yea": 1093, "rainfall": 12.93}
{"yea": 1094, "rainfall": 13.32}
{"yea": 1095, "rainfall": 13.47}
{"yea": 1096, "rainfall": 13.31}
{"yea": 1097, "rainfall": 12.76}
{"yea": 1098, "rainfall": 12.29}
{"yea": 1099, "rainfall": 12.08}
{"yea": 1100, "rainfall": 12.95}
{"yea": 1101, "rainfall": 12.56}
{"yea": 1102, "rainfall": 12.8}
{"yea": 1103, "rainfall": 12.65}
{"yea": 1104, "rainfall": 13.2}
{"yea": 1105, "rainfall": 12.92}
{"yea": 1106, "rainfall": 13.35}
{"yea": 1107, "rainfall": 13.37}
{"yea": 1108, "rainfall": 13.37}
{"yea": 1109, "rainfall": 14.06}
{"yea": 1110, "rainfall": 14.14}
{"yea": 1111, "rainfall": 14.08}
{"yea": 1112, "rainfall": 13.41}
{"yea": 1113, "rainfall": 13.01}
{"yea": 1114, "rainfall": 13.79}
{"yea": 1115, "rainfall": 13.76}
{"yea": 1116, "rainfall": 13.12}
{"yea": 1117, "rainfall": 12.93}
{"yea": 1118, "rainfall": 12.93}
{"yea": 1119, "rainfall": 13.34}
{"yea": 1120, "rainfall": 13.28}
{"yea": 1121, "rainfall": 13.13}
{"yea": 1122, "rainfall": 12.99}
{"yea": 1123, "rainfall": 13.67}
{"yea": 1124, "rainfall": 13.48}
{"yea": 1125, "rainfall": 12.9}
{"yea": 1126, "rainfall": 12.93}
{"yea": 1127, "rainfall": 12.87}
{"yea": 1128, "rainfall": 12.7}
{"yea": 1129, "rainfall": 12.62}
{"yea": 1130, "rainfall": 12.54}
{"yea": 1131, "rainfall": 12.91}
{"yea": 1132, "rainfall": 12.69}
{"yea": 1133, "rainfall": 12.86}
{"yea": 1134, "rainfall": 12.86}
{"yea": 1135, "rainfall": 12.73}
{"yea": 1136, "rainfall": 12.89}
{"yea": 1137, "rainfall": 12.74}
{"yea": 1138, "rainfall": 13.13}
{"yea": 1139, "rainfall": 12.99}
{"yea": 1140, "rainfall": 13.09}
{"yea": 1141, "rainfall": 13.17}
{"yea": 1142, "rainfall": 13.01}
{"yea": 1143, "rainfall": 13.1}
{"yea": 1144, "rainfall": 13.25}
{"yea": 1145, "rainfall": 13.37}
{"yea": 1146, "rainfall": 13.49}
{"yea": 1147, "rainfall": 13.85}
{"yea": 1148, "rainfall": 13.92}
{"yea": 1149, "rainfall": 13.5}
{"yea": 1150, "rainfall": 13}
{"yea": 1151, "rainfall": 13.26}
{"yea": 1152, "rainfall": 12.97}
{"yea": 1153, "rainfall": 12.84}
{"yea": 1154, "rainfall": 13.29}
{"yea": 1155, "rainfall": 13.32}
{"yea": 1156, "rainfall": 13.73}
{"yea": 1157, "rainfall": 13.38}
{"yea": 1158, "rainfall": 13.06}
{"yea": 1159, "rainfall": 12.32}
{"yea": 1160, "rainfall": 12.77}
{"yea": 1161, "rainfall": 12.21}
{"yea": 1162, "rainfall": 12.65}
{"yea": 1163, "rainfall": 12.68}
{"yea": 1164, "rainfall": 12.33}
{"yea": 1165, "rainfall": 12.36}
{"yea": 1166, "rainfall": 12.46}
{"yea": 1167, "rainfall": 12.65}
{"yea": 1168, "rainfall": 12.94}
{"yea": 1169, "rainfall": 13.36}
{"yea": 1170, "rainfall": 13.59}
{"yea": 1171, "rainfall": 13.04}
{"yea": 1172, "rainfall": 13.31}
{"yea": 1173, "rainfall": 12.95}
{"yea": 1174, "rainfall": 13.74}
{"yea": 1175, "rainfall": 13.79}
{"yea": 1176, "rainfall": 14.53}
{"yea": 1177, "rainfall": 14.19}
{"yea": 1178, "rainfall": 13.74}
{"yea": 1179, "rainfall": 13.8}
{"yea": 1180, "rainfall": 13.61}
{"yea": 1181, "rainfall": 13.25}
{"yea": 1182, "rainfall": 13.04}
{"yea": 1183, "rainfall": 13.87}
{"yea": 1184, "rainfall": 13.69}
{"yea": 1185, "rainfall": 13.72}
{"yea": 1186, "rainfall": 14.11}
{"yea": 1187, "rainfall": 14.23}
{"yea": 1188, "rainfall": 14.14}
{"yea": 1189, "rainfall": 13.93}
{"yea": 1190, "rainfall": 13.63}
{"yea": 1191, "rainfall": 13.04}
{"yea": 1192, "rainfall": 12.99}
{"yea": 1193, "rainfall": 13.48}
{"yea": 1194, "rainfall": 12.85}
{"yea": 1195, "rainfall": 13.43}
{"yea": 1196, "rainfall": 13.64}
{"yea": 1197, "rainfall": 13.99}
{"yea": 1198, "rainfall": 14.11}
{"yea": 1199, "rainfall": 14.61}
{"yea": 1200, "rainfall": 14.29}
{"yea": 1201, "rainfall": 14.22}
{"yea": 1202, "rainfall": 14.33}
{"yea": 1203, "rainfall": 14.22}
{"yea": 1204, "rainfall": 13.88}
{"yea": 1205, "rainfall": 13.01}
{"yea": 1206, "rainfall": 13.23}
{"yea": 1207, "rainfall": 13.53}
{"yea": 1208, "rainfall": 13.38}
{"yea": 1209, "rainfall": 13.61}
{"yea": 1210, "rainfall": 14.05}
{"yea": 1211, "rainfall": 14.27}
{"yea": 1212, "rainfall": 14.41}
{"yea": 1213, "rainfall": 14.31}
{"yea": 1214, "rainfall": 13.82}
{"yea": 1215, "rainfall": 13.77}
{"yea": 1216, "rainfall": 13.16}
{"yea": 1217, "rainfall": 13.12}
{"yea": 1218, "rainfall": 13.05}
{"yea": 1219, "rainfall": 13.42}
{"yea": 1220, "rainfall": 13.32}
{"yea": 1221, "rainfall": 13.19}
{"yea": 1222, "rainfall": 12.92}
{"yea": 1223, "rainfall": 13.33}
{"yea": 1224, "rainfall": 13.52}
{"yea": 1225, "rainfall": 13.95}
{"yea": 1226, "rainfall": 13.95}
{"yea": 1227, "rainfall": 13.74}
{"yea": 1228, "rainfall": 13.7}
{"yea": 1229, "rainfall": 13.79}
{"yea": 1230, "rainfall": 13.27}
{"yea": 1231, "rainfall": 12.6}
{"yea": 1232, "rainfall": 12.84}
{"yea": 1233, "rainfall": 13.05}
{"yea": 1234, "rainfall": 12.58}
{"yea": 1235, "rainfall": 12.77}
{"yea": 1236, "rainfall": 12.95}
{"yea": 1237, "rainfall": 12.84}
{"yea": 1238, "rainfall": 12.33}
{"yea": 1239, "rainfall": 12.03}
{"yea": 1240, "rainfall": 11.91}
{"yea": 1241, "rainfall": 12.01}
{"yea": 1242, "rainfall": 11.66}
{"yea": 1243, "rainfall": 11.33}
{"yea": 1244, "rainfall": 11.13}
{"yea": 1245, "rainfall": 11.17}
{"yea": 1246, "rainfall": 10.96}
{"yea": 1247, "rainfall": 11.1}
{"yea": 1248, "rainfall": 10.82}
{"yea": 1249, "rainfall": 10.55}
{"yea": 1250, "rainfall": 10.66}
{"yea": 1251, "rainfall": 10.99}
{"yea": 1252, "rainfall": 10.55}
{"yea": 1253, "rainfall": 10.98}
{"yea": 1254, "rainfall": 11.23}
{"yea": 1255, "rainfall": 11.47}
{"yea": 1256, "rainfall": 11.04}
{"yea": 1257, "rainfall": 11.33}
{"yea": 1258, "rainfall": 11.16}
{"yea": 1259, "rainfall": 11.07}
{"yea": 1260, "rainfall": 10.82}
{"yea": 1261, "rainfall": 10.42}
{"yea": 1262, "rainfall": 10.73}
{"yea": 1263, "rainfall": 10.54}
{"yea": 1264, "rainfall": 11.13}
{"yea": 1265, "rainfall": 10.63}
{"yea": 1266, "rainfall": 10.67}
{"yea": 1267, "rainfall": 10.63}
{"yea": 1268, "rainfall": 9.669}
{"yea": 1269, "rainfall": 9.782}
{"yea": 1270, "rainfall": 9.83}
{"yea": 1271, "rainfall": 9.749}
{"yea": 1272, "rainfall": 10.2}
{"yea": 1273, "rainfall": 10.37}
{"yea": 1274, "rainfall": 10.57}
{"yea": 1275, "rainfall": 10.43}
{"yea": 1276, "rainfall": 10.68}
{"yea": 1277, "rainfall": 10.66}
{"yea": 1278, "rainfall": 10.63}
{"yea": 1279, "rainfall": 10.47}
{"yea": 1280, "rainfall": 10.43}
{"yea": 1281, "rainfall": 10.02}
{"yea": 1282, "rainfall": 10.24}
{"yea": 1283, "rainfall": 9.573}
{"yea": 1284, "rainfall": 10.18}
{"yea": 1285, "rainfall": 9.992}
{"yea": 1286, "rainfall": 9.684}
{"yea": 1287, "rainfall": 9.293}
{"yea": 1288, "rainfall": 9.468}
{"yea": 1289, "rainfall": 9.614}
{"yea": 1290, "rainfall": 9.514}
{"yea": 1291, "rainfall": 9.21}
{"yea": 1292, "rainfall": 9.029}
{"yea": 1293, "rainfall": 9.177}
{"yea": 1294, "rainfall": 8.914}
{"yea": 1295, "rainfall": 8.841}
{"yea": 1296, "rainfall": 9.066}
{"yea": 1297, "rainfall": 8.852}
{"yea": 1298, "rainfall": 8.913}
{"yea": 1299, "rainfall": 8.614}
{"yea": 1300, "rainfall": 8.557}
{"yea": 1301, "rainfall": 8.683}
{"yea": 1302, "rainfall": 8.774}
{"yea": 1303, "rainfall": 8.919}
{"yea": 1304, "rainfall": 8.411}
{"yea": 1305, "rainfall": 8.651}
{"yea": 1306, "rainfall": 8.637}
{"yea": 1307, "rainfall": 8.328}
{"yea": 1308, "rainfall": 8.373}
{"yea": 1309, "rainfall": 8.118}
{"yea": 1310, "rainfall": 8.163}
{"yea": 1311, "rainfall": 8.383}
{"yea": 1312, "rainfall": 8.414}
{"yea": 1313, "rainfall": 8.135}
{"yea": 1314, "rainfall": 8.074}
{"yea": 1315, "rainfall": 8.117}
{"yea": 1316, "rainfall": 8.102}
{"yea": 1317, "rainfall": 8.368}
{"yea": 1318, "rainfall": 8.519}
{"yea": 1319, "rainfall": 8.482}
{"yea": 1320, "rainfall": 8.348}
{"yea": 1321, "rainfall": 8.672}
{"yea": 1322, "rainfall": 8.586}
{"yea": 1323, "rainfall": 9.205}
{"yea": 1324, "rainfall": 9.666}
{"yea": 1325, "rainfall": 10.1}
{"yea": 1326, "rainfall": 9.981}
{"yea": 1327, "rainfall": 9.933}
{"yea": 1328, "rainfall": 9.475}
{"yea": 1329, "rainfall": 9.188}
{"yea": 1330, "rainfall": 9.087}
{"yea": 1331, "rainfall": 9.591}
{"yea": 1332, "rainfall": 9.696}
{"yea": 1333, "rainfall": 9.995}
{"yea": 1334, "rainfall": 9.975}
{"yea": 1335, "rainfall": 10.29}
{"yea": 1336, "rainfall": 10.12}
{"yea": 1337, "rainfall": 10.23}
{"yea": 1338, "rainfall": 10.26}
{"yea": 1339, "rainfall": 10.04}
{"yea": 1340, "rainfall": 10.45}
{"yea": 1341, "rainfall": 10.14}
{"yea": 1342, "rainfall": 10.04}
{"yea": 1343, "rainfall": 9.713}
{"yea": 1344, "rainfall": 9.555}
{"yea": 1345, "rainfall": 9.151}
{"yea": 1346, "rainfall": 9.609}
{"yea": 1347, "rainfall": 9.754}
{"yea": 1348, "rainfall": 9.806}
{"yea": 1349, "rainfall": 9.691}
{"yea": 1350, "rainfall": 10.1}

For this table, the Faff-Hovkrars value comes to 0.82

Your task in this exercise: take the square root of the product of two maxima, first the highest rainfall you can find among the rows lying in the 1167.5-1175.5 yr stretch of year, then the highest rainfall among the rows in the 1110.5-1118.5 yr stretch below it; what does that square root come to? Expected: 13.9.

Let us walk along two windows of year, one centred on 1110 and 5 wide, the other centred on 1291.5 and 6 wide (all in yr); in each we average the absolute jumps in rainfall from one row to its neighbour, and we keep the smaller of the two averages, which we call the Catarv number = 0.199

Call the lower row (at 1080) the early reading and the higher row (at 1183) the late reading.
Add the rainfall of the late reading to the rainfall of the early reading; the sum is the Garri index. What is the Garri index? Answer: 25.2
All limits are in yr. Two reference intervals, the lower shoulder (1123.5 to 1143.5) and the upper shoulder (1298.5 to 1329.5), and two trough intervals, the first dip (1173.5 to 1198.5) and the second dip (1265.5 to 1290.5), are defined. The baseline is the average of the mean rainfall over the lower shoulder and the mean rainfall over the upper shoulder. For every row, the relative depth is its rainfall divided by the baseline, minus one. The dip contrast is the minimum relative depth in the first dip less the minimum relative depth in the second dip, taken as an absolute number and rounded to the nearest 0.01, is 0.33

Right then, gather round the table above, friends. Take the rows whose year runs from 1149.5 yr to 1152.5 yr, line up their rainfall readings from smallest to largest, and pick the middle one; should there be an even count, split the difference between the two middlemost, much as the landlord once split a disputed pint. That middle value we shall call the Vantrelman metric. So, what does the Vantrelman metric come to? 13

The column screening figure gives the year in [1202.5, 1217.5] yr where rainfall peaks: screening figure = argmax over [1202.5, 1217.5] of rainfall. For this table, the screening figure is 1212 yr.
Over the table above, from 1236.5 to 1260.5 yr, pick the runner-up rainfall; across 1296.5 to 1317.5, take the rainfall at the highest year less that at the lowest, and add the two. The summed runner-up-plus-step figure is 11.8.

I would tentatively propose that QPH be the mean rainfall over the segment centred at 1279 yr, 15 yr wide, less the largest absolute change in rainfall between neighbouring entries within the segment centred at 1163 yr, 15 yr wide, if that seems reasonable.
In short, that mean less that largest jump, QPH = 9.5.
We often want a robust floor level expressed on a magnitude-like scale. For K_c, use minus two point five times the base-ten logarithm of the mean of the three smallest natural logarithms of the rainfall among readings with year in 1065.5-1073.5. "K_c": -0.95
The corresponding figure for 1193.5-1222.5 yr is -1.02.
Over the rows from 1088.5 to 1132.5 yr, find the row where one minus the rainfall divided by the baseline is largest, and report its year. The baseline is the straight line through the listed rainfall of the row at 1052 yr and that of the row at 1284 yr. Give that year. 1099 yr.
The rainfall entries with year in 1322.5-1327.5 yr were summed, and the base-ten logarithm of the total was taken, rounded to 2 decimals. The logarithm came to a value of 1.69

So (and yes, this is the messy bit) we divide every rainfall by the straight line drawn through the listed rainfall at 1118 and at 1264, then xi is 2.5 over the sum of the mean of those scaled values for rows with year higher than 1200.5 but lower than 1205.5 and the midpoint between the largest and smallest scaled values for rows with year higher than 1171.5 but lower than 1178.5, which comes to 1.09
